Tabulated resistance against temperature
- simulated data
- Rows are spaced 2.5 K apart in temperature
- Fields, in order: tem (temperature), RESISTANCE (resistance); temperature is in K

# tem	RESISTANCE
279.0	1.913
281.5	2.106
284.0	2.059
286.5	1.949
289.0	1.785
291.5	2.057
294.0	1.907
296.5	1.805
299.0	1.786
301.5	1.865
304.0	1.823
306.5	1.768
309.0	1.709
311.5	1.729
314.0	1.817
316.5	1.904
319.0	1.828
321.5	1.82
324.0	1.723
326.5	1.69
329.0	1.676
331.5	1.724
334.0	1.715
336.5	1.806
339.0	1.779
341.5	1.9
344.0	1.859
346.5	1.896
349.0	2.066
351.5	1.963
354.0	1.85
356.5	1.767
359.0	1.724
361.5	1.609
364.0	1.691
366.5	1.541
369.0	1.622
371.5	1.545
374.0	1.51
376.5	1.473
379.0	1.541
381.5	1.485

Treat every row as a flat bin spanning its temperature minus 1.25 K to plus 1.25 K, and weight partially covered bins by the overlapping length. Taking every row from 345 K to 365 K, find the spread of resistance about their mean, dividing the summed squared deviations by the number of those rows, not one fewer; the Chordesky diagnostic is 0.14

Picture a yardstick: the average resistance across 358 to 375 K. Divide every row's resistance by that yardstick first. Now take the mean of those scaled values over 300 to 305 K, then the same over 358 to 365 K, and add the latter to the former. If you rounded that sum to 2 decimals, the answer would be 2.19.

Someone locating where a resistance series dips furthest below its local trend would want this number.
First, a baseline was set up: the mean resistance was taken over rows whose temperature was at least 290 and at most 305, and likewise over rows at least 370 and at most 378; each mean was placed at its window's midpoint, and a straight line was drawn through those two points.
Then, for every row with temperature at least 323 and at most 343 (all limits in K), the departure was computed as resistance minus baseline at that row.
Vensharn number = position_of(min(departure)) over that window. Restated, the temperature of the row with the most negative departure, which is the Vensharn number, 329.0 K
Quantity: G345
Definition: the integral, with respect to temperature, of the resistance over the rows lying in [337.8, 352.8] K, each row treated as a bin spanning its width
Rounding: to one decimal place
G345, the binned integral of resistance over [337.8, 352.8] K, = 28.7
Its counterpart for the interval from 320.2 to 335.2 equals 25.9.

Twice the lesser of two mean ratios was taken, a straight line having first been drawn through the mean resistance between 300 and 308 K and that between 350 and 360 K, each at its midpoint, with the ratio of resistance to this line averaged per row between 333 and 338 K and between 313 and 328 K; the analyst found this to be 1.93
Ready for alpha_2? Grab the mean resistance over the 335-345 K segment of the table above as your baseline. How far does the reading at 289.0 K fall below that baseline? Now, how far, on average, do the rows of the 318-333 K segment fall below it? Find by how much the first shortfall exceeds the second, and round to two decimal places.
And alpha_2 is -0.04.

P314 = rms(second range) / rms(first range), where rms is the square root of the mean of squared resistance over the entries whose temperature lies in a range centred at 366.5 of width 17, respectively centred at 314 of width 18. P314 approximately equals 0.89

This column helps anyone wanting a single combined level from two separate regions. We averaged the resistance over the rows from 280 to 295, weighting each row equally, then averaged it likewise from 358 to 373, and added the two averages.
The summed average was 3.60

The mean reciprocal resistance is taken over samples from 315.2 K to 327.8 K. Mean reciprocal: 0.559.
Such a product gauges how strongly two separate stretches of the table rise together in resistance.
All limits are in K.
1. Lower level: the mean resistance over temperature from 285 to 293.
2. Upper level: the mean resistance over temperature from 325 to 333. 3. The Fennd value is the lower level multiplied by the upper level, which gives 3.3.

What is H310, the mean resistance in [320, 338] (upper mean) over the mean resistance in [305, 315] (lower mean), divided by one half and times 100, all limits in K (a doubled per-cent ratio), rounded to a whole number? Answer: 198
